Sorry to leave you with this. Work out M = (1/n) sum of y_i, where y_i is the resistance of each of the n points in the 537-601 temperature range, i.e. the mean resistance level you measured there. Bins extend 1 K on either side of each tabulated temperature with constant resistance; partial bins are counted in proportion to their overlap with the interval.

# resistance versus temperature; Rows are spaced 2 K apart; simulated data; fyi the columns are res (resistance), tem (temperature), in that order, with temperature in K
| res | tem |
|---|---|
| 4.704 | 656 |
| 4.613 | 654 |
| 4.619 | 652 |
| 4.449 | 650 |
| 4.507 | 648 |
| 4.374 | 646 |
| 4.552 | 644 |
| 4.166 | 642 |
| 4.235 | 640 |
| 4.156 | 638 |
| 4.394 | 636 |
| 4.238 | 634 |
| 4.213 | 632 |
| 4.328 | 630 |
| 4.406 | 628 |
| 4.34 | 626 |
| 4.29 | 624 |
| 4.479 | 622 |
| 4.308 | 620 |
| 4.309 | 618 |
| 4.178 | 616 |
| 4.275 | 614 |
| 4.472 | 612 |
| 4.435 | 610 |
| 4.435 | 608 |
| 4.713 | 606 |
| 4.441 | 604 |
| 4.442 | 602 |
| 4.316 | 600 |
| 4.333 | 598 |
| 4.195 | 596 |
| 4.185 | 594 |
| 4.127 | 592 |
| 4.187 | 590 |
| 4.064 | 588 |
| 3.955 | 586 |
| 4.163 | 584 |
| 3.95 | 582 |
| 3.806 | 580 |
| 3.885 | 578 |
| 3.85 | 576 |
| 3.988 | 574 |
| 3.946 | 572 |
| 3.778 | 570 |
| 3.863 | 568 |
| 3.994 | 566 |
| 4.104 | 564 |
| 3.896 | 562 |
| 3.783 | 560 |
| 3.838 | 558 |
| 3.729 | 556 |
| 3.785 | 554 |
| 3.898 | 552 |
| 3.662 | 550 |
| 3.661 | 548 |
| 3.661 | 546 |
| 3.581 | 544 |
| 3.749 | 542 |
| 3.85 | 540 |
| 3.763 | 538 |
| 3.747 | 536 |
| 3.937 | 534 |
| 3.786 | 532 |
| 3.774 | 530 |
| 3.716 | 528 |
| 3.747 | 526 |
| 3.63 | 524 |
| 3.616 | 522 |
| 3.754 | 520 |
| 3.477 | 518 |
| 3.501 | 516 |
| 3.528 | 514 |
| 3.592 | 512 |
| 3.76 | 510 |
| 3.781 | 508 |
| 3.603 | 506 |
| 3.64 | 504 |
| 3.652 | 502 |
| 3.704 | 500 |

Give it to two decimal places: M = 3.92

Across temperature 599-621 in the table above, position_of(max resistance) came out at 606 K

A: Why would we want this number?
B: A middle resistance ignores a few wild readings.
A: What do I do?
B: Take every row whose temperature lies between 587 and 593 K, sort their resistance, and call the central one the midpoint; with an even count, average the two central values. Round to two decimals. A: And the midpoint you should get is 4.13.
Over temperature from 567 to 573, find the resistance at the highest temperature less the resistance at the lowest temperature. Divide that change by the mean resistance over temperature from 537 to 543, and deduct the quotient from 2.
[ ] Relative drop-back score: 1.978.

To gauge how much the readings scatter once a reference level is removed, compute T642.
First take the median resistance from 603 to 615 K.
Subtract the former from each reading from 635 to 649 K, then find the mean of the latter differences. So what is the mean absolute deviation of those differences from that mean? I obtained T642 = 0.133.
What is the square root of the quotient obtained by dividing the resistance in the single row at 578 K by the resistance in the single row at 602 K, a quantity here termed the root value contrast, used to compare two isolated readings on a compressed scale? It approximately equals 0.935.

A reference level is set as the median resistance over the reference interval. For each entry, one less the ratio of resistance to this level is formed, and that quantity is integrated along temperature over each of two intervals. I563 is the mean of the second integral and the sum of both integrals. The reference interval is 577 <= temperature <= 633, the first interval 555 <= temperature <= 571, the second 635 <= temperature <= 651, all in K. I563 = 0.59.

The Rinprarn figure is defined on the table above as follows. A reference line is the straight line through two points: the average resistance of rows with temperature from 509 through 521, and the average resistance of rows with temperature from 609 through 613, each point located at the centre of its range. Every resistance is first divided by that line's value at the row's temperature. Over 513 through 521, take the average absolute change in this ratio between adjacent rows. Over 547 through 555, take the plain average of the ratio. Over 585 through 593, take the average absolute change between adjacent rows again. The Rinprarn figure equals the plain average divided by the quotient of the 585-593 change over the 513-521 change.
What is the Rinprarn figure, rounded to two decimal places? 1.40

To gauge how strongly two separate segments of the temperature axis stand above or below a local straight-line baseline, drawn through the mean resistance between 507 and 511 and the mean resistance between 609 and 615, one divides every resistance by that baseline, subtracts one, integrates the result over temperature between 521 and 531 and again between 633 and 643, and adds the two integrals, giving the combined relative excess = -1.1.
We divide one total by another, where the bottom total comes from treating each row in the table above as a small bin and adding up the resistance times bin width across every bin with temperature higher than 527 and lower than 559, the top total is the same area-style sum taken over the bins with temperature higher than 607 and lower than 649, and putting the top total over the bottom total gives 1.5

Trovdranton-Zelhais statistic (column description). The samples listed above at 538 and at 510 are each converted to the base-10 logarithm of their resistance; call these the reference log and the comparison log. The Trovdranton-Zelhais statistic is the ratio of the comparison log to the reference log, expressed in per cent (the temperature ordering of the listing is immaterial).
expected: 100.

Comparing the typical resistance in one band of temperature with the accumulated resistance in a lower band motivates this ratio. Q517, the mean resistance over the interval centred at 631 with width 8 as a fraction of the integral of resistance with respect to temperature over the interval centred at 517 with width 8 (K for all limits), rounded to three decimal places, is 0.151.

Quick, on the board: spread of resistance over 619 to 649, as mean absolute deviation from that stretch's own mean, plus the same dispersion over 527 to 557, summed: 0.17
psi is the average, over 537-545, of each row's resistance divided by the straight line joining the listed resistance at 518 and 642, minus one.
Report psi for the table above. 0.036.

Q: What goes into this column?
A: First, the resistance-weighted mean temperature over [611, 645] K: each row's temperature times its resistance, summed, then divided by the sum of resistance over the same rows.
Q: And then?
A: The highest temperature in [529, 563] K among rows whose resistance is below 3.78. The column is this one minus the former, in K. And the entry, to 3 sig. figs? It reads -72.0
